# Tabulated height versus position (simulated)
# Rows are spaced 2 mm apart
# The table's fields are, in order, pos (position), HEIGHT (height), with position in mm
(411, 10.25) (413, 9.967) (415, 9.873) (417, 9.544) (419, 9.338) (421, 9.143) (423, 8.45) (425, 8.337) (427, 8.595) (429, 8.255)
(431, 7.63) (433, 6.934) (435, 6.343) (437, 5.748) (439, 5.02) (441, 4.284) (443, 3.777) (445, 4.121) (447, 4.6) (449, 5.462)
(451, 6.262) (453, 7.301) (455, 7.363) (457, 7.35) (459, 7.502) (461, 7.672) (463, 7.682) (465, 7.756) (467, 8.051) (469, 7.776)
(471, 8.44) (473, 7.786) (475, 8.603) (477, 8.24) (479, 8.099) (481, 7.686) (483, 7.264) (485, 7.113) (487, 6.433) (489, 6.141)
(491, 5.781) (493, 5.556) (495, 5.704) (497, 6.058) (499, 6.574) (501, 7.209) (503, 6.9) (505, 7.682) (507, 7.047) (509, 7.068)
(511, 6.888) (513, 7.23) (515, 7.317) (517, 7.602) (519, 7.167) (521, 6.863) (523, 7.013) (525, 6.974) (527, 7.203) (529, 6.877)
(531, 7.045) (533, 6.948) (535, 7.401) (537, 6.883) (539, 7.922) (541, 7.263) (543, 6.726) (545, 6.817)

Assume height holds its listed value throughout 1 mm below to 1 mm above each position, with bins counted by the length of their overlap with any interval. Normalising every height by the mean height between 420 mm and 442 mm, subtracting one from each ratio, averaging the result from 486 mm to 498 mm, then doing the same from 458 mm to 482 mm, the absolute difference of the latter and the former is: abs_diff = 0.28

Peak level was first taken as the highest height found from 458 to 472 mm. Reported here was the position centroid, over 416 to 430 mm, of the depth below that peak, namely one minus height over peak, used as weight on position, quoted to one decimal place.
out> 418.2 mm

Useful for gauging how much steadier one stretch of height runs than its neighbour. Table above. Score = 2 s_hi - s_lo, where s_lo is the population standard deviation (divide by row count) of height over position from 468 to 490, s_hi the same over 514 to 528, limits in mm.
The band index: -0.3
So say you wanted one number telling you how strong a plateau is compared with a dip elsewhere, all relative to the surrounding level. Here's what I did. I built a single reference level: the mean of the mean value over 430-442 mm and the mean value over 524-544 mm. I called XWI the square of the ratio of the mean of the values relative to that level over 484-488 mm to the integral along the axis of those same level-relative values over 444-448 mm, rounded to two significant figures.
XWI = 0.15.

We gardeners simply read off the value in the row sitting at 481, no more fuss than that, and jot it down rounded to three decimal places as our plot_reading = 7.686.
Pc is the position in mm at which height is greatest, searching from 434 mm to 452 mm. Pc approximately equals 435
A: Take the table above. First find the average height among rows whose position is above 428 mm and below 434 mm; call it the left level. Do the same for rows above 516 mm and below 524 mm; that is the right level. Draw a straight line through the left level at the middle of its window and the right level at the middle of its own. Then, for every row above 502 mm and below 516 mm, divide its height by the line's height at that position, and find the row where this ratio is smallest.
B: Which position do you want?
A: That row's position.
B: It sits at 503 mm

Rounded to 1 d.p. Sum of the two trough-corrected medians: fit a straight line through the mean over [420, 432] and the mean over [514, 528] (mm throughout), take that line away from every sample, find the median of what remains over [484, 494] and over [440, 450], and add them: -5.4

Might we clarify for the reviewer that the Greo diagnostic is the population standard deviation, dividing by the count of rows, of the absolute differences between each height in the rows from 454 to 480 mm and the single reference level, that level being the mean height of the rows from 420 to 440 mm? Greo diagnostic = 0.34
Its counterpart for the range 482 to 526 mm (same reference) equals 0.55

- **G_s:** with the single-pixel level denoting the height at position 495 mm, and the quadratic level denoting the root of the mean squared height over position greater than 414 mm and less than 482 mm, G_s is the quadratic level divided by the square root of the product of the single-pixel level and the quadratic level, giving 1.15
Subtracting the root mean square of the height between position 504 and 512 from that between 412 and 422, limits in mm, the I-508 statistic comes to 2.4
